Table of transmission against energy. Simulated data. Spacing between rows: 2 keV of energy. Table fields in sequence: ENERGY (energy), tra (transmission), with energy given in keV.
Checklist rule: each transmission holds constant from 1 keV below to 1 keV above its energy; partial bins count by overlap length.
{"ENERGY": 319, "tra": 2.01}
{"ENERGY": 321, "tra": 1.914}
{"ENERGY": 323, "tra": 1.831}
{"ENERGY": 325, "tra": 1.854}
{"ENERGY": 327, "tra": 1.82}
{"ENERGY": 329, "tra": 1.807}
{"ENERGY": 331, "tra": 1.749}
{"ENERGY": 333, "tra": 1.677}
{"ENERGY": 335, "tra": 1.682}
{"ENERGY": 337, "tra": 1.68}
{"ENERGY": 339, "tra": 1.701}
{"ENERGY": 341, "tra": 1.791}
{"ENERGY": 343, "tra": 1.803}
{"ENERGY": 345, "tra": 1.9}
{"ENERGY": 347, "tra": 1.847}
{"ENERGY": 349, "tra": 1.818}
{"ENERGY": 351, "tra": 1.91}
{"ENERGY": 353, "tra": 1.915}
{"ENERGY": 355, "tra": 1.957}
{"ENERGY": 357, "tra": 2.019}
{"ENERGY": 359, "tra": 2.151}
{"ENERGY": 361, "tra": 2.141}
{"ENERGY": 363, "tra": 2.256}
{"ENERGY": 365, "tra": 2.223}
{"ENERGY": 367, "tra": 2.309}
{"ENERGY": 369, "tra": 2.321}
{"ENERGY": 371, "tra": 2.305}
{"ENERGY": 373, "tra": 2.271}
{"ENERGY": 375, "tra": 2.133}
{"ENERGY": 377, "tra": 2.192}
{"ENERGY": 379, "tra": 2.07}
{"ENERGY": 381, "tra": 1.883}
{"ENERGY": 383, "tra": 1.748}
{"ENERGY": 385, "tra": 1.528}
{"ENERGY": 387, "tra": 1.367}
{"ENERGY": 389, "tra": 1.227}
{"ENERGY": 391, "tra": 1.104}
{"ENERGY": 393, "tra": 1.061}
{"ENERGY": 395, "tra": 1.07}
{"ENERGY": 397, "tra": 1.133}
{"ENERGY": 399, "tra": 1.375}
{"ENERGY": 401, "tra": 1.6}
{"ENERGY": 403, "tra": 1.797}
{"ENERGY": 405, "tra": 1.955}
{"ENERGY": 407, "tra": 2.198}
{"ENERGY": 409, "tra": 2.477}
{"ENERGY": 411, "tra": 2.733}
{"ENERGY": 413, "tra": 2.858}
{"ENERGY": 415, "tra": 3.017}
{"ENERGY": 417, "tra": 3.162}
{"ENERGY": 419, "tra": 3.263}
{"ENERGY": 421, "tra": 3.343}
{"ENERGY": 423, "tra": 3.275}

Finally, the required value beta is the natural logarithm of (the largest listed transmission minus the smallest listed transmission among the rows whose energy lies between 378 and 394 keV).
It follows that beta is 0.0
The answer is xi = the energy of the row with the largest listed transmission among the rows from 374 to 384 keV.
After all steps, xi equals 377 keV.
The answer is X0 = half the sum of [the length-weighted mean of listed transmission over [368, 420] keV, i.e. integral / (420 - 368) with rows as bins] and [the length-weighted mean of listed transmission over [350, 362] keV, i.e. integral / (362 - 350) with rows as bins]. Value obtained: 2.0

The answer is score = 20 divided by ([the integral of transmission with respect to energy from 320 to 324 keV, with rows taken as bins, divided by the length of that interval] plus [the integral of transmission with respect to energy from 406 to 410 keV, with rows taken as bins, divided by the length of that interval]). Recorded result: 4.8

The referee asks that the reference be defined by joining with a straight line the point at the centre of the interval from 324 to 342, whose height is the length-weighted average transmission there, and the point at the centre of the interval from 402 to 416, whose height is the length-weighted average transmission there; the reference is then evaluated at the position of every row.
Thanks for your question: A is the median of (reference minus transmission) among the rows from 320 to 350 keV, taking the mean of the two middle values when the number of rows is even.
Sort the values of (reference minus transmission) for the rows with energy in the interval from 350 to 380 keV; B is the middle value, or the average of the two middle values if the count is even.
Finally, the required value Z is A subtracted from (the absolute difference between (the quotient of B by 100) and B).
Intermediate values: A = 0.03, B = -0.1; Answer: 0.1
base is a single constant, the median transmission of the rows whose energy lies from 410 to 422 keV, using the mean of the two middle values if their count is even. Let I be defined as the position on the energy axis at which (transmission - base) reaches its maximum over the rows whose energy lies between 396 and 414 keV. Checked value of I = 413 keV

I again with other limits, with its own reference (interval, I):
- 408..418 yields 417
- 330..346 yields 345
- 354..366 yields 363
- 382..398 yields 383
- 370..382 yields 371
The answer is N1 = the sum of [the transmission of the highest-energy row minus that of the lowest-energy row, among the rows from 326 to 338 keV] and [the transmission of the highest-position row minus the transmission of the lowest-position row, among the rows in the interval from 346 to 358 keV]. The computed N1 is 0.0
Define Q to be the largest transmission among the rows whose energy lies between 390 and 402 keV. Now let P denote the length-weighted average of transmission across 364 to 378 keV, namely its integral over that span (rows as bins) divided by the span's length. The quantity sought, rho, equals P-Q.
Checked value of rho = 0.7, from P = 2.25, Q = 1.6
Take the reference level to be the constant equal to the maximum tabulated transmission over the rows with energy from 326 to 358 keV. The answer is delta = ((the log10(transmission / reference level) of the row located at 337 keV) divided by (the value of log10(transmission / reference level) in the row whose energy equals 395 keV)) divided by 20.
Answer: 0.014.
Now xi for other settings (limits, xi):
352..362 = 359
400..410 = 409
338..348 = 345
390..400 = 399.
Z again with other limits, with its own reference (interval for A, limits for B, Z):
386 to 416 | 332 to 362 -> -0.7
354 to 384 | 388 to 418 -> 0.7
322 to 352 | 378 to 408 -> 0.7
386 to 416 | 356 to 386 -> -0.6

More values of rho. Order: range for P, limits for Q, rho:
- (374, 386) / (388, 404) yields 0.1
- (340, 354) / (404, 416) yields -1.2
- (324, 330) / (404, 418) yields -1.3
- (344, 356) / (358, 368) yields -0.4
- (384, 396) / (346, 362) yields -0.9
